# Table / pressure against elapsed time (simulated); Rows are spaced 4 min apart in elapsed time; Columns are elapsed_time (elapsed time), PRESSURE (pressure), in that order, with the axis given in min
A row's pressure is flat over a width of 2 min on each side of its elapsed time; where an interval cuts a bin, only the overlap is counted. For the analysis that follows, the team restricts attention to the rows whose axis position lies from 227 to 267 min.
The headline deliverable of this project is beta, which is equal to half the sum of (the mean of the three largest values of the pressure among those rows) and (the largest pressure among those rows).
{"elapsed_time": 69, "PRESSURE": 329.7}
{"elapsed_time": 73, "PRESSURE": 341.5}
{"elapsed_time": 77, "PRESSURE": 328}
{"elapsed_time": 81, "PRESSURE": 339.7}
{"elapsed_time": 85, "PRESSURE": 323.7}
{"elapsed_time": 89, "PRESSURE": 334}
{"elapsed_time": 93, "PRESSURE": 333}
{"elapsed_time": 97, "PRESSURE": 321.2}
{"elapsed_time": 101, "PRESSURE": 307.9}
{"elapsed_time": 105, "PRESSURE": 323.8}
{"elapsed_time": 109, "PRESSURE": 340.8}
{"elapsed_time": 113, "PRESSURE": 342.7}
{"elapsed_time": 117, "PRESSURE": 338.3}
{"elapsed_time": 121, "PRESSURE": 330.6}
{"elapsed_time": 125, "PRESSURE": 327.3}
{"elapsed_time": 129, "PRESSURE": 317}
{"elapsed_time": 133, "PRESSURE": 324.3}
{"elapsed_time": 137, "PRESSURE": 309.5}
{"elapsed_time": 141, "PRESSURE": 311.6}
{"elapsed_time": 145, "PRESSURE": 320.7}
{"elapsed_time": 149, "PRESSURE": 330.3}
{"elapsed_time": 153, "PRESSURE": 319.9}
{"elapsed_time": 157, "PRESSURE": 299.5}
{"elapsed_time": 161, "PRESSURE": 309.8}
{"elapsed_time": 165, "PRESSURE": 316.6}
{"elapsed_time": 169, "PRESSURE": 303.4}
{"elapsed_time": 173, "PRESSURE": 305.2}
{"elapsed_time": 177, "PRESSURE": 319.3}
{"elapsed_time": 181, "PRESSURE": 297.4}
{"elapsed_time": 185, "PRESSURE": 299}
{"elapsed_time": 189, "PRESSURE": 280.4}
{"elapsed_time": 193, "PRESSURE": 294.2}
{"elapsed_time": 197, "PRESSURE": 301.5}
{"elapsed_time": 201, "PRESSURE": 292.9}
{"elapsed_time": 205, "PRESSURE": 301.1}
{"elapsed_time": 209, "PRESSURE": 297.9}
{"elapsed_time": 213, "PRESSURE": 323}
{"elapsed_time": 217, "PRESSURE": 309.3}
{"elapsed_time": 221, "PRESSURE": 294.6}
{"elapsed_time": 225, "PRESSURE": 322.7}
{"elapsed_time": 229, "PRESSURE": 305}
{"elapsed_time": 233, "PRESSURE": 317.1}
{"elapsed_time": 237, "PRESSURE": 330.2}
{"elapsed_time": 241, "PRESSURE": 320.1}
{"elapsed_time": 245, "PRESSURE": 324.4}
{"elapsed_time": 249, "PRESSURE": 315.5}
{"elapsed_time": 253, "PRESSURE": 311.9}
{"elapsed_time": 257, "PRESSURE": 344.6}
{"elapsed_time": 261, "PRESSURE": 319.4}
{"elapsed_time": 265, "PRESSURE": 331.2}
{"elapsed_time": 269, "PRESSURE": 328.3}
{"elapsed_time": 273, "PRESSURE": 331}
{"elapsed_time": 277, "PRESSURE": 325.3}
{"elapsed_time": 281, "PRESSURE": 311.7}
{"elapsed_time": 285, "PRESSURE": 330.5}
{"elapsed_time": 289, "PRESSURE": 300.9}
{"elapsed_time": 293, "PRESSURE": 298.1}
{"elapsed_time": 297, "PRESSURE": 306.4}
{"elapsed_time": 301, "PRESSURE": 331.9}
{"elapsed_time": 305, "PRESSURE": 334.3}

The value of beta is 340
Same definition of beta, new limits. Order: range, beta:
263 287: 331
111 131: 340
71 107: 340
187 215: 316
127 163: 328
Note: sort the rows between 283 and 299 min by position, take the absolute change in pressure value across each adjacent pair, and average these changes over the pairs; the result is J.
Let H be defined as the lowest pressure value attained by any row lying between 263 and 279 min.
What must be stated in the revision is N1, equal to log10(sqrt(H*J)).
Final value 1.82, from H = 325.3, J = 14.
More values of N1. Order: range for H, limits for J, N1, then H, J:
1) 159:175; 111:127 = 1.60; 303.4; 5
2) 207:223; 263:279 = 1.52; 294.6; 4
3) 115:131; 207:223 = 1.88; 317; 18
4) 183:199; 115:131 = 1.65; 280.4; 7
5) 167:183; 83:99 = 1.68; 297.4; 8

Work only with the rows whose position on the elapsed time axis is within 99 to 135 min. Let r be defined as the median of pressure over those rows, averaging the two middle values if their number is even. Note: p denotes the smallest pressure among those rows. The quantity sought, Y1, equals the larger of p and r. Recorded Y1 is 327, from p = 307.9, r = 327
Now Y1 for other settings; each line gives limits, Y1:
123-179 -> 317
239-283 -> 324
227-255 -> 317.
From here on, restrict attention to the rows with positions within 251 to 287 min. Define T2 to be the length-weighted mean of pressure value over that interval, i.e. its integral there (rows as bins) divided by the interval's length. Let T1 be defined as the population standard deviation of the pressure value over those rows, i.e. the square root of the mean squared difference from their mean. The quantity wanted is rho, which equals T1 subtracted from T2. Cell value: 316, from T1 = 9.8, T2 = 326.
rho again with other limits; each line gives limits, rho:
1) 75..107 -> 317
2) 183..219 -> 289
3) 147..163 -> 303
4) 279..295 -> 298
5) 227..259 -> 310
